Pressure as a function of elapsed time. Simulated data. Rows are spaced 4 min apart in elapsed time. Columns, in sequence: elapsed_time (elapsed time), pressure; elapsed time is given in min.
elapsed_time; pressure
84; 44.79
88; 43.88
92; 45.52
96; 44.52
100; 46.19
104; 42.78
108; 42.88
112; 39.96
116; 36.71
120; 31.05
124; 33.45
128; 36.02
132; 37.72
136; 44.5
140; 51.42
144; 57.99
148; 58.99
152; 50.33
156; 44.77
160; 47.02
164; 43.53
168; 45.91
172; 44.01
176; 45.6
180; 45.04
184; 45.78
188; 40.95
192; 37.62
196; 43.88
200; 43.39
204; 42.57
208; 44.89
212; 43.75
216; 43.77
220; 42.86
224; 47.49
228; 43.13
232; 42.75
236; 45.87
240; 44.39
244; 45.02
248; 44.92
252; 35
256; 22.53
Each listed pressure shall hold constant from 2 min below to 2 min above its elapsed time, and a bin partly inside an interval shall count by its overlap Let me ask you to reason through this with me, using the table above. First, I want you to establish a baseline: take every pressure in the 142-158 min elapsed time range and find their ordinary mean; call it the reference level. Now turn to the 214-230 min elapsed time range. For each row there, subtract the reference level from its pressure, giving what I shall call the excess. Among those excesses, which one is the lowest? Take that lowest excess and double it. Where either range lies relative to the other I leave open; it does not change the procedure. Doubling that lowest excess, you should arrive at -20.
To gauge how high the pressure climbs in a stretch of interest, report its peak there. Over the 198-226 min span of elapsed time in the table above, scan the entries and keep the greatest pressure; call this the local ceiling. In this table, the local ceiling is 47.49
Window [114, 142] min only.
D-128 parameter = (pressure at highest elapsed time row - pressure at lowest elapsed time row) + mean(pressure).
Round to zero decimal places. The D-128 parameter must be 53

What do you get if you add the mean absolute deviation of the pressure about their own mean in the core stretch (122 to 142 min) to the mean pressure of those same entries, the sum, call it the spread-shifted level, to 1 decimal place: 46.5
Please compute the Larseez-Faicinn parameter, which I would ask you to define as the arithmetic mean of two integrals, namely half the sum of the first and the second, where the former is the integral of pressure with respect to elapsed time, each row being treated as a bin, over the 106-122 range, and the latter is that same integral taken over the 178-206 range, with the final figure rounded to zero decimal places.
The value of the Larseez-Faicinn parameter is 900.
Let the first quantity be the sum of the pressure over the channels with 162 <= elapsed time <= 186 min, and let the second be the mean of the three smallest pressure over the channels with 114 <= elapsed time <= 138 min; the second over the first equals 0.12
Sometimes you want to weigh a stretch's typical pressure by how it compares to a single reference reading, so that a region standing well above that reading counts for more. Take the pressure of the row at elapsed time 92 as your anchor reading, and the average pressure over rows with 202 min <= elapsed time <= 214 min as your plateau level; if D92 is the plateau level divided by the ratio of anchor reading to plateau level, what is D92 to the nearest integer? 42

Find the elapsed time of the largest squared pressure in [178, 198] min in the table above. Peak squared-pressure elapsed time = 184 min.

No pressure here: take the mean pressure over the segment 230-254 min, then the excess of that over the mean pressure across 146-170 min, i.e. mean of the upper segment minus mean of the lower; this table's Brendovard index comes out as -5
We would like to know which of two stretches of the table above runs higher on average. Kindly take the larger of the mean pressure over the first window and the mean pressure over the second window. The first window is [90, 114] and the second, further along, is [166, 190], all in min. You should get 44.5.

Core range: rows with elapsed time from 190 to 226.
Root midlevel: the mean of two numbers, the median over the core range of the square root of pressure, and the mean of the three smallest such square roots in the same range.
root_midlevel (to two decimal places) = 6.51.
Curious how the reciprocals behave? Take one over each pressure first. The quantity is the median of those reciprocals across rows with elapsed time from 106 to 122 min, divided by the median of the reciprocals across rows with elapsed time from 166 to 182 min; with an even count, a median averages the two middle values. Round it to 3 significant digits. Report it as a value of 1.18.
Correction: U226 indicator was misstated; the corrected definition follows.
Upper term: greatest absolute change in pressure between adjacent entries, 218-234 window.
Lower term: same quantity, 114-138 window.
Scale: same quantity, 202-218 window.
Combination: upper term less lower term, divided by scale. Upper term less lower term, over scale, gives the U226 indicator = -0.93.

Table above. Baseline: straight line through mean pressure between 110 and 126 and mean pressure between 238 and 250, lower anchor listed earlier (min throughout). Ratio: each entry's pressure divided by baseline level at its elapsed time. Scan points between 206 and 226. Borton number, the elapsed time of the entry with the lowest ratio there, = 220 min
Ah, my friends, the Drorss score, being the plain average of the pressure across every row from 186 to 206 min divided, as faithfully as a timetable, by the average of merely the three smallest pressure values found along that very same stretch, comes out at 1.03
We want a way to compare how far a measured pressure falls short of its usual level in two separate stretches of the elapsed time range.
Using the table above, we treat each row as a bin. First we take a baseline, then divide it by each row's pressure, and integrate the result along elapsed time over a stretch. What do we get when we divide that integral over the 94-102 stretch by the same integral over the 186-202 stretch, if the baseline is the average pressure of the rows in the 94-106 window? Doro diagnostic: 0.46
